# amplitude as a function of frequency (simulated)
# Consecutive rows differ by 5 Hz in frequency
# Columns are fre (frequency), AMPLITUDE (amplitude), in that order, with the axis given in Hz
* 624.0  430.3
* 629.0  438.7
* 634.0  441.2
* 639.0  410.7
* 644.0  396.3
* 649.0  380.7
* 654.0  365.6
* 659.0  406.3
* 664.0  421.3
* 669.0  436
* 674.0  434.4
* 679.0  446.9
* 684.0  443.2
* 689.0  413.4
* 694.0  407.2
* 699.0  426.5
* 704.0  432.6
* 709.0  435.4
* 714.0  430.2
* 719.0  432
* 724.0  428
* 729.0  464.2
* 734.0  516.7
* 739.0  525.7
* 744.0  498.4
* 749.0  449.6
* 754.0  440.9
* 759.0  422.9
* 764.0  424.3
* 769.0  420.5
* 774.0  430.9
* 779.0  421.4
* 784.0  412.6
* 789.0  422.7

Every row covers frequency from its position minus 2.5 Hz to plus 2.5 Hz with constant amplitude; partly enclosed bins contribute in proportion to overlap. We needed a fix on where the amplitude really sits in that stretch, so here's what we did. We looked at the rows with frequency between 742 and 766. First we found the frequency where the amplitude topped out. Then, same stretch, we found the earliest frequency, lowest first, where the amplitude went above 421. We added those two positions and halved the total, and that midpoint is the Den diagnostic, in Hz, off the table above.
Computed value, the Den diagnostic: 744.0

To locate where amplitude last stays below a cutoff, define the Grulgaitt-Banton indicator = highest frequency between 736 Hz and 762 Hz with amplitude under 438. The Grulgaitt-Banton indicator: 759.0 Hz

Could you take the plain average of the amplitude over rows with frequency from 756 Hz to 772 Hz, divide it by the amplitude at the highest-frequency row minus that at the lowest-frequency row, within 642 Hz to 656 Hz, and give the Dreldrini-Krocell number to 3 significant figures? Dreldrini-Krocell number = -13.8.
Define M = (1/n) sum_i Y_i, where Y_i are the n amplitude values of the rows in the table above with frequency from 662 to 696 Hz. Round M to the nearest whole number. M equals 429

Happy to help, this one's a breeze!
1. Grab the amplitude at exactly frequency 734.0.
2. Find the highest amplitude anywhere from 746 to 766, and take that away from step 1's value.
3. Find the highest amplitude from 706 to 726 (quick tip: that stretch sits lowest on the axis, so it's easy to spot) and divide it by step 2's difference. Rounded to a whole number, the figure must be 6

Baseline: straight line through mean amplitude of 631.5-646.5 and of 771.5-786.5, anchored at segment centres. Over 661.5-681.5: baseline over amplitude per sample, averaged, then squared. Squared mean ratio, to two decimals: 0.92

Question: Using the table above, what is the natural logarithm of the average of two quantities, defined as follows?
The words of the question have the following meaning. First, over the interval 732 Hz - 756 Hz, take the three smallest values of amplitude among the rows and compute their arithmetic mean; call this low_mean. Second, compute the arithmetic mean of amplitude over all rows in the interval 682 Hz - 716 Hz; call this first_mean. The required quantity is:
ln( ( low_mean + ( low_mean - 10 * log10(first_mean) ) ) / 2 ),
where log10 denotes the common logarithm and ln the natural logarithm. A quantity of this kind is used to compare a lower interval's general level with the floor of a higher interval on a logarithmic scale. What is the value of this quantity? 6.11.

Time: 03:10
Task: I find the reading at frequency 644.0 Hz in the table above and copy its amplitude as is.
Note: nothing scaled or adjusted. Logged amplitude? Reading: 396.3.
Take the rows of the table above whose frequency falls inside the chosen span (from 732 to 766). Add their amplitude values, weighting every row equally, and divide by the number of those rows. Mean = 468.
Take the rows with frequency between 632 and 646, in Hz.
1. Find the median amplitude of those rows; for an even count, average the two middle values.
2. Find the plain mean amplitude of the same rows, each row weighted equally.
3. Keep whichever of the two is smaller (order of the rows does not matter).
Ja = 411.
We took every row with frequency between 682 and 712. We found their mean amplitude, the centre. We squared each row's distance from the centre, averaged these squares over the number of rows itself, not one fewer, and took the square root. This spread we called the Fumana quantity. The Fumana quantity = 13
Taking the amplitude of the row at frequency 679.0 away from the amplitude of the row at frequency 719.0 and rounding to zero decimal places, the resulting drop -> -15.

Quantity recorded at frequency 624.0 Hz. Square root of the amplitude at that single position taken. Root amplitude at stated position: 20.7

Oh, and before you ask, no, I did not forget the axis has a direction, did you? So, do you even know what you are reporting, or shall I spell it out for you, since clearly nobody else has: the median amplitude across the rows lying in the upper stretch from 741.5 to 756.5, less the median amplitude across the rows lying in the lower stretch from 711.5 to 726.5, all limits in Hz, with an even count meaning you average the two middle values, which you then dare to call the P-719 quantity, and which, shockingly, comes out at 19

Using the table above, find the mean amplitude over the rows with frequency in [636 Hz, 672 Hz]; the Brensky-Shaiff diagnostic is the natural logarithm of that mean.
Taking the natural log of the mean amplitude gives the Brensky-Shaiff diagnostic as 6.00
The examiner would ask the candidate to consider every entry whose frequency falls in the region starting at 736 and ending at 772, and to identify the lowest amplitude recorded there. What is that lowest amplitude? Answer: 420.5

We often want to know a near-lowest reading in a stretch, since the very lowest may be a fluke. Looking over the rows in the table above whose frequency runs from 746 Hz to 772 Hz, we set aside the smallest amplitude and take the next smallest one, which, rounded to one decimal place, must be 422.9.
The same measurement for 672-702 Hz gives 413.4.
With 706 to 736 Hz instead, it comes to 430.2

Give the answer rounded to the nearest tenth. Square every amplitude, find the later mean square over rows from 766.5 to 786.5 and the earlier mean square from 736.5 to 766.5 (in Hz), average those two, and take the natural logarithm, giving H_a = 12.2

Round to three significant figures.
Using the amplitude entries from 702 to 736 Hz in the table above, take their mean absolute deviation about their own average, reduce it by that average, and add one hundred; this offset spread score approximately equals -324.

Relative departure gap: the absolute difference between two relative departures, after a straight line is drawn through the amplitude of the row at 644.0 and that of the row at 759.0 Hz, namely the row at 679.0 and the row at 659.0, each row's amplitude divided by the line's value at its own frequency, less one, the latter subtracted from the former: 0.09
